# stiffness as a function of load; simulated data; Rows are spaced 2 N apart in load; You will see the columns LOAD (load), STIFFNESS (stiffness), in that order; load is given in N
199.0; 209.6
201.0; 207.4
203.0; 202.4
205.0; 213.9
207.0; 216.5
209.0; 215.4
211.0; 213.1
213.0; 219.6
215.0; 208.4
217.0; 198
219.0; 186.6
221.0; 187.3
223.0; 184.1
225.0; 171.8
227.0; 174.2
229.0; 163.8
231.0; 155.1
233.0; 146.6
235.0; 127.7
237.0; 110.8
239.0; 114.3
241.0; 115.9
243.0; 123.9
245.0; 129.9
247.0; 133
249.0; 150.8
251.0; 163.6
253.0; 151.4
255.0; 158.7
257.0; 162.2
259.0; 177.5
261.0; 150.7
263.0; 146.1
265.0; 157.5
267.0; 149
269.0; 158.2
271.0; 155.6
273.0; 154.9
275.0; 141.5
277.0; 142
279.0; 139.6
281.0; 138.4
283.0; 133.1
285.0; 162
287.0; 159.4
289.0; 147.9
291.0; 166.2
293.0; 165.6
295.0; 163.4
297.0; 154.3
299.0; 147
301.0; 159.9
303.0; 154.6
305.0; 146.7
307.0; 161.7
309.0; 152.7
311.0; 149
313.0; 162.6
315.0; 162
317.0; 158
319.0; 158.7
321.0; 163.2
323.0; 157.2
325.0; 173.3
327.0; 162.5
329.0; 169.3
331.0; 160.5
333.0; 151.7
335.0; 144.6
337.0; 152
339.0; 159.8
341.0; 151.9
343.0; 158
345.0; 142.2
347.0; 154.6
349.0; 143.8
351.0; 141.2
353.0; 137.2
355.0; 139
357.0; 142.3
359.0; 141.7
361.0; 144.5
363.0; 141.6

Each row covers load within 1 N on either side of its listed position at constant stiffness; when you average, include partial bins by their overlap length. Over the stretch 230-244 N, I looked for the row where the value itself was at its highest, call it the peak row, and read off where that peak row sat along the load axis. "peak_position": 231.0 N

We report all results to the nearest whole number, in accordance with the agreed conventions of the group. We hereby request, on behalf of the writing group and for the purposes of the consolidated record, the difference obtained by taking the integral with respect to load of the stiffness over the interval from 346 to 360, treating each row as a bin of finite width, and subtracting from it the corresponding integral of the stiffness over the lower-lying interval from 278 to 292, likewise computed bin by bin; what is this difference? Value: -94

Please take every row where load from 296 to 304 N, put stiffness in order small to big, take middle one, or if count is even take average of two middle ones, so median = 154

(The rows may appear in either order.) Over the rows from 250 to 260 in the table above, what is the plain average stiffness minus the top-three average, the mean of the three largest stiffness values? -5.1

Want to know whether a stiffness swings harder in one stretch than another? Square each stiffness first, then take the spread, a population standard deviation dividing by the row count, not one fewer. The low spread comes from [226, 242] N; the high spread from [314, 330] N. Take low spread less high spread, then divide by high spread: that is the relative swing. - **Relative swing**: 2.71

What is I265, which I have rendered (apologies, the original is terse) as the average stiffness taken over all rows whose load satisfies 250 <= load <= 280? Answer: 154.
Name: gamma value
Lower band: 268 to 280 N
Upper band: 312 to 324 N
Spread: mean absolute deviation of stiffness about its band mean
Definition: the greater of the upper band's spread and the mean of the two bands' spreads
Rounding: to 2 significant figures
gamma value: 5.0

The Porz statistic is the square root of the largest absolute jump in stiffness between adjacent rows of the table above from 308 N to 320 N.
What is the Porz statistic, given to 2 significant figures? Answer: 3.7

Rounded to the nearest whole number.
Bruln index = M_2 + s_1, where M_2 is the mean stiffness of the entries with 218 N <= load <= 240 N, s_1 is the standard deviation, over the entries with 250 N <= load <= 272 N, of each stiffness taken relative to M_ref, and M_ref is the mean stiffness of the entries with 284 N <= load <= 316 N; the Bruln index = 165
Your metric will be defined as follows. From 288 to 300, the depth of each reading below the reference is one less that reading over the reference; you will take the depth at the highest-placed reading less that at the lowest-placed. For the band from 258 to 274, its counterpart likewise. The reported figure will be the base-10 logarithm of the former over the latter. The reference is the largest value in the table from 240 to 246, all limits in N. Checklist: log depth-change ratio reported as -1.40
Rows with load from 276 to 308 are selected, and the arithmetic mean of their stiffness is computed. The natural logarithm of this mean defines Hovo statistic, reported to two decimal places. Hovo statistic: 5.03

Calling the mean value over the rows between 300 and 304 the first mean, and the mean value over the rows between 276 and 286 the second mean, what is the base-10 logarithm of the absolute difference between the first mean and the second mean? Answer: 1.2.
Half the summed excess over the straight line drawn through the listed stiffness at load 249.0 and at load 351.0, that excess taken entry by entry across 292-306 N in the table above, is 34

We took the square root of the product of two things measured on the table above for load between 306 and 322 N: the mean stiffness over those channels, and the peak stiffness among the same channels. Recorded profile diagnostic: 161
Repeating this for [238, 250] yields 139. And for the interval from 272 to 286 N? 153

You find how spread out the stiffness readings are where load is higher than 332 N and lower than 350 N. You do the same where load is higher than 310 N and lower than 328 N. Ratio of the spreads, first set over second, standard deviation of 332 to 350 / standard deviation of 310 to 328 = 1.0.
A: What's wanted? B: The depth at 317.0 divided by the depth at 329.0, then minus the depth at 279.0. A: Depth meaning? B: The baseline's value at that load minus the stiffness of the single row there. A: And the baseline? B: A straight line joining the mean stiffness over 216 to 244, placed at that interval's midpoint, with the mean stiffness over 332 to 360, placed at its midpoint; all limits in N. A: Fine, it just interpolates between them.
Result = -11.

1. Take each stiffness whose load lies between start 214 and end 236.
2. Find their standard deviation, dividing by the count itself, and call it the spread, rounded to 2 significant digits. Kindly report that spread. 22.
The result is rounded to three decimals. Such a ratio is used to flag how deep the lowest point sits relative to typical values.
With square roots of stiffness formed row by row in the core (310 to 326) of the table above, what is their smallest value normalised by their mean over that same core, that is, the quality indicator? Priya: 0.964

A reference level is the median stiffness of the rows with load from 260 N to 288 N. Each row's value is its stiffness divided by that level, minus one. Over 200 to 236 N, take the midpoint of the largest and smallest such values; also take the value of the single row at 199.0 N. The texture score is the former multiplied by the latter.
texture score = 0.063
